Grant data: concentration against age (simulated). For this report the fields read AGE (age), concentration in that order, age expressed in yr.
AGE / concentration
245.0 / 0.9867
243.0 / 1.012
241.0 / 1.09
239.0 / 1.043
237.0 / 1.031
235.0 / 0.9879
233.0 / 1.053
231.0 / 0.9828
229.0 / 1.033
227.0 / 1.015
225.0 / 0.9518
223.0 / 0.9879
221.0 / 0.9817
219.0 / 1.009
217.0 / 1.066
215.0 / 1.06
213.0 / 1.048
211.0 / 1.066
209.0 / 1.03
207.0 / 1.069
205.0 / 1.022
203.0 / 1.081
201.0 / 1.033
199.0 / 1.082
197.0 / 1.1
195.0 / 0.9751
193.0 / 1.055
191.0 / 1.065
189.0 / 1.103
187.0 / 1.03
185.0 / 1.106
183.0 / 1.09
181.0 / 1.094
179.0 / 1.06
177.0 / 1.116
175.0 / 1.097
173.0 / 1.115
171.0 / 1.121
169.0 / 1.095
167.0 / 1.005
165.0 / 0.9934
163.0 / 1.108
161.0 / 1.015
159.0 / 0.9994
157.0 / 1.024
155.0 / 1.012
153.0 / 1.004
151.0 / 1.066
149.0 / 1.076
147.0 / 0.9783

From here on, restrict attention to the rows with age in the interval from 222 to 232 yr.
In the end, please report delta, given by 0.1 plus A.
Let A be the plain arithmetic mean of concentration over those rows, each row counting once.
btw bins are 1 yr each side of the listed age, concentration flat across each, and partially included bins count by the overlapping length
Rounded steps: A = 0.99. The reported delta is 1.09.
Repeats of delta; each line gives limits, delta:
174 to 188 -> 1.18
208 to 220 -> 1.15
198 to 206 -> 1.15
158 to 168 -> 1.12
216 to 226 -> 1.10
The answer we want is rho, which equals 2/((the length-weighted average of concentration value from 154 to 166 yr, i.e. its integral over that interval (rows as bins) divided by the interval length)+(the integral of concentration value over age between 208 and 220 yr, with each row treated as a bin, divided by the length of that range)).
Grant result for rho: 0.965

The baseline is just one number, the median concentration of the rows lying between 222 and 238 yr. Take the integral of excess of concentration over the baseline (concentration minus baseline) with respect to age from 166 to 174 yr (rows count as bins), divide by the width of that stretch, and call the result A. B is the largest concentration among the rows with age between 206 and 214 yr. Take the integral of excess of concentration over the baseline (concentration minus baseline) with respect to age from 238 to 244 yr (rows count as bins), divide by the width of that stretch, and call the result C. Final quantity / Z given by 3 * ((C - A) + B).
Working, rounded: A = 0.08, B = 1.069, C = 0.047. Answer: 3.10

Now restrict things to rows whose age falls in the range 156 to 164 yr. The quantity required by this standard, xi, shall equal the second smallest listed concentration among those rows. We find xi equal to 1.015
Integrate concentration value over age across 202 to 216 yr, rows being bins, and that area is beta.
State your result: 14.8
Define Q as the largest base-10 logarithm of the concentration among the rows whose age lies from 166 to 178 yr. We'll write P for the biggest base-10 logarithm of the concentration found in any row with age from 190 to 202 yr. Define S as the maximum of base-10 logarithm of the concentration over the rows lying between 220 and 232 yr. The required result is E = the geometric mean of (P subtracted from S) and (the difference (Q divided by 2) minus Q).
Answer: 0.026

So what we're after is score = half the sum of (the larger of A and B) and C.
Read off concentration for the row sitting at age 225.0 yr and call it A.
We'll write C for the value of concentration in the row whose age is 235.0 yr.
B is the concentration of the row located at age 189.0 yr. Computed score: 1.05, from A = 0.9518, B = 1.103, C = 0.9879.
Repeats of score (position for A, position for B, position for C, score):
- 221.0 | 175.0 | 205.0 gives 1.06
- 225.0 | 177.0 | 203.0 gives 1.10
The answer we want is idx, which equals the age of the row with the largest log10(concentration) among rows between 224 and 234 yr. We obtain 233.0 yr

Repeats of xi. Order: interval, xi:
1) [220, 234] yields 0.9817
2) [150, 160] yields 1.004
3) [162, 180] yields 1.005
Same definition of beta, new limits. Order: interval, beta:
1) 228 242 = 14.4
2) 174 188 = 15.2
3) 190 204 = 14.8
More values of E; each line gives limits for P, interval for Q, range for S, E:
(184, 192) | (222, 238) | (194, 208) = 0.005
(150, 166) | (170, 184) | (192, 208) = 0.009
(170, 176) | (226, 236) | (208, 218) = 0.016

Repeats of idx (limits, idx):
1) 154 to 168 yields 163.0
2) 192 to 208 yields 197.0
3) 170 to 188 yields 171.0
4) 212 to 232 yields 217.0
